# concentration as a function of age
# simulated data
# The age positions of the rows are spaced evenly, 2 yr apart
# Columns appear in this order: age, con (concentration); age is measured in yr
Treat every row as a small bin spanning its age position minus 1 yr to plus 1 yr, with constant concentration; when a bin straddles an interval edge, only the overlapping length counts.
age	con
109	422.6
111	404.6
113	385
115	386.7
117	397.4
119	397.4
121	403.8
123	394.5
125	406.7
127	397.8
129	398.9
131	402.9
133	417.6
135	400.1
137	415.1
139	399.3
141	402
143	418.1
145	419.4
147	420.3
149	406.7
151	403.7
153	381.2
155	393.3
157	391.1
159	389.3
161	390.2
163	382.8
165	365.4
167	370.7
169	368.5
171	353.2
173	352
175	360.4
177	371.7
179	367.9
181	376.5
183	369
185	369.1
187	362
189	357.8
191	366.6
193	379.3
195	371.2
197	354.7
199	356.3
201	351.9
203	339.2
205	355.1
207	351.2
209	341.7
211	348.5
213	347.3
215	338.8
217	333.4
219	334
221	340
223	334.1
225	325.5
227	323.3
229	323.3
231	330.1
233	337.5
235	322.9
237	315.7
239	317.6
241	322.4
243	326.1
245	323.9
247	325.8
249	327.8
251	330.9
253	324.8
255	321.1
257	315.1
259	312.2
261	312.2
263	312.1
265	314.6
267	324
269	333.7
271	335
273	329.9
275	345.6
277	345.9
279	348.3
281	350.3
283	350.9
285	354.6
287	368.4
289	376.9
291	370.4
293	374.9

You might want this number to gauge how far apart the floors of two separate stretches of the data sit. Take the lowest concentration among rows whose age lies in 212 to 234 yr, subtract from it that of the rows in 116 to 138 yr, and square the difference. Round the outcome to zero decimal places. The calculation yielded 5069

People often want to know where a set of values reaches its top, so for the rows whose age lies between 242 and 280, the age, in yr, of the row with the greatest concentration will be 279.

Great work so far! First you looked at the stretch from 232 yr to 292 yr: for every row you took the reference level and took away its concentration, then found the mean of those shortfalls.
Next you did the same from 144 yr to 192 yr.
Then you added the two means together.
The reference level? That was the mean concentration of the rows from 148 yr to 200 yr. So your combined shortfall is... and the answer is 35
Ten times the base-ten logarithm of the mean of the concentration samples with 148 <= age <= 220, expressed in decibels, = 25.6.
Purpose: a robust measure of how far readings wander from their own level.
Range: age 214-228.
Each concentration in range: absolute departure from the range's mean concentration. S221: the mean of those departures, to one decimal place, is 4.8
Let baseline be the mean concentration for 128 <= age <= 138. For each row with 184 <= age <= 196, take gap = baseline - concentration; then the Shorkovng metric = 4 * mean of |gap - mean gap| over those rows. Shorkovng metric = 22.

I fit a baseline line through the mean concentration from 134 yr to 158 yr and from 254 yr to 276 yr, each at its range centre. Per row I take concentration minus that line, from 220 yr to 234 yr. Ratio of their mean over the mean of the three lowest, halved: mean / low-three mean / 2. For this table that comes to 0.37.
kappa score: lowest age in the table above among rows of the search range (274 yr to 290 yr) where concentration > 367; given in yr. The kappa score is 287 yr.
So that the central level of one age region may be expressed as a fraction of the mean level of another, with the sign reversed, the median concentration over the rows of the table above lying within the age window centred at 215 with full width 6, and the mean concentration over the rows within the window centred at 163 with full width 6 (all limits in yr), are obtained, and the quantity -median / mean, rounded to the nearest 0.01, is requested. -0.89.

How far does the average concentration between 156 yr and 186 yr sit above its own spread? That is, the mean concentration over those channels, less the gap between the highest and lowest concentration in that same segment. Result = 333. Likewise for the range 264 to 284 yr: 302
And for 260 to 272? 299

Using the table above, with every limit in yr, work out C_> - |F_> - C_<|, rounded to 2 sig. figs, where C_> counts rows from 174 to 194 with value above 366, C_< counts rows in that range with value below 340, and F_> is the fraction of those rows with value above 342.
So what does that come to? 6.0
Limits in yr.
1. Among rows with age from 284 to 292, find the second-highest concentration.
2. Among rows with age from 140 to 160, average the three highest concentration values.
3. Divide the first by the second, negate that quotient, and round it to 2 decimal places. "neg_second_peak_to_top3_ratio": -0.88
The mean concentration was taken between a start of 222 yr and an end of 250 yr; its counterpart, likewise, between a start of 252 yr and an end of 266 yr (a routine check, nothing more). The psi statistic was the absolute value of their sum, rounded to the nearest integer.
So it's 641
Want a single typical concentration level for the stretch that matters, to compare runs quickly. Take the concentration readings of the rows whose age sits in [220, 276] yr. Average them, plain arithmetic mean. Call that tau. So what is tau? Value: 325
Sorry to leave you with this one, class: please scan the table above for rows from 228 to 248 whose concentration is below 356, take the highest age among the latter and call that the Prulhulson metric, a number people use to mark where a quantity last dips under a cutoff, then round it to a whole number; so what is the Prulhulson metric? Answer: 247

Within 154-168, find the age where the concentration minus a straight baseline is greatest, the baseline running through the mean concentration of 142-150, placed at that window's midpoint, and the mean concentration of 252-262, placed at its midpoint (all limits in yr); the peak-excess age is 161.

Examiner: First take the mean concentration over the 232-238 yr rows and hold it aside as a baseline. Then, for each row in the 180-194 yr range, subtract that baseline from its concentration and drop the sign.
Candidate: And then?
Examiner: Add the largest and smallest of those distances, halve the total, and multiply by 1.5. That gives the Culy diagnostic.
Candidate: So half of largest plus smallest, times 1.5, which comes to 65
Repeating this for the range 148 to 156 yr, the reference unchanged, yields 103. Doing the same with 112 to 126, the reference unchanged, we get 106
